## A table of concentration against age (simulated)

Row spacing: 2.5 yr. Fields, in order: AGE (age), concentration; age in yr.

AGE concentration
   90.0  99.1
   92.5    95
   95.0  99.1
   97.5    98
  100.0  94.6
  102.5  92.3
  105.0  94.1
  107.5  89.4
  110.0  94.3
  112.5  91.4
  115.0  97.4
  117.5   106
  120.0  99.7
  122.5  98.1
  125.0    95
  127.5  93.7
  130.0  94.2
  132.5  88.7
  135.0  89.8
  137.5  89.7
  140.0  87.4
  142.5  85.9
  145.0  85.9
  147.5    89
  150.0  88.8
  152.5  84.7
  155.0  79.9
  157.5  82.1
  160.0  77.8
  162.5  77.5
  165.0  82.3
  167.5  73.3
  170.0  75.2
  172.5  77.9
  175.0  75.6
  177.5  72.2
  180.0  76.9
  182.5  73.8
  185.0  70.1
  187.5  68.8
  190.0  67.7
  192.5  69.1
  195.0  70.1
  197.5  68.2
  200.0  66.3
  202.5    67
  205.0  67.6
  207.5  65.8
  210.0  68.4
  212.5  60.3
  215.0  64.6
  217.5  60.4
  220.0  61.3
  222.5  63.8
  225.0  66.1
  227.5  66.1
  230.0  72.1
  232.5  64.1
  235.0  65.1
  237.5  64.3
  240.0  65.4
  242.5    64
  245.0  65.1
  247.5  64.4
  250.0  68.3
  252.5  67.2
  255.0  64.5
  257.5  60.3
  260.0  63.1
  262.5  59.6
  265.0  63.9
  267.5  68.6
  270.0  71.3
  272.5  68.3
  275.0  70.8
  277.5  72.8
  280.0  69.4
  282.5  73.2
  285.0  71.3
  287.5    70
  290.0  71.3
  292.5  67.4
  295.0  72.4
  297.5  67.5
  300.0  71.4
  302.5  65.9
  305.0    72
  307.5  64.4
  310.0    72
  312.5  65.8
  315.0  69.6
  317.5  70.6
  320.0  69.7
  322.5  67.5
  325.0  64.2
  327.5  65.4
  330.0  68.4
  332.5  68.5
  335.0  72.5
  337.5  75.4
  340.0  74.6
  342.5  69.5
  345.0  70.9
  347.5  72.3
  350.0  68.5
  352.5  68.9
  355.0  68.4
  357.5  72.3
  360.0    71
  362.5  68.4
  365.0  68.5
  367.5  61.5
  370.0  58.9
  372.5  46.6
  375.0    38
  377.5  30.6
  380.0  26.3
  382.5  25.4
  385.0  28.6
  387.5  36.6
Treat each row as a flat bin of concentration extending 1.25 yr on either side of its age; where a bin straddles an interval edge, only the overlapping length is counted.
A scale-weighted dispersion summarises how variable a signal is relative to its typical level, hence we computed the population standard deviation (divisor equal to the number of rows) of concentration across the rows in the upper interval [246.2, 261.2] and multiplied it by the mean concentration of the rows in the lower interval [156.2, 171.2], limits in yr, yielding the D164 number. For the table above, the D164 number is 205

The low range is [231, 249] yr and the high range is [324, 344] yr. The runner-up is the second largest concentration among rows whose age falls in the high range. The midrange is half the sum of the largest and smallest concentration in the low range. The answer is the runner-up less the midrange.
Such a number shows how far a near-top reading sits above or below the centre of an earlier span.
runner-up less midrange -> 10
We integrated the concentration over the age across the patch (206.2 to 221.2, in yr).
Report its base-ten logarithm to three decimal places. 2.979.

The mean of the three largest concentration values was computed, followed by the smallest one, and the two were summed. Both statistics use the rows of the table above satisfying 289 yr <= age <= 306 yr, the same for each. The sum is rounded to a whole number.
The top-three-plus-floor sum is 138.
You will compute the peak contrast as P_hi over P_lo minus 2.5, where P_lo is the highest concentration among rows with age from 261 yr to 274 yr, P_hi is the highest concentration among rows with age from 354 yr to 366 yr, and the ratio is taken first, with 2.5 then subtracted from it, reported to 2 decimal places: -1.49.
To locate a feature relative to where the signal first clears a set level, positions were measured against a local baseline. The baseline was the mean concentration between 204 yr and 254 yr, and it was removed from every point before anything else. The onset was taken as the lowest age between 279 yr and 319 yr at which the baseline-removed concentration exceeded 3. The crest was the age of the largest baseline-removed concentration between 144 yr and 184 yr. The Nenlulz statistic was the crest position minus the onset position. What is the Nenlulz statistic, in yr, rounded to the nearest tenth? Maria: -132.5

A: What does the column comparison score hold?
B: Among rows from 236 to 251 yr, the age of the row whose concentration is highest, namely 250.0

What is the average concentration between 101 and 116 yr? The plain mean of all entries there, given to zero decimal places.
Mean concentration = 93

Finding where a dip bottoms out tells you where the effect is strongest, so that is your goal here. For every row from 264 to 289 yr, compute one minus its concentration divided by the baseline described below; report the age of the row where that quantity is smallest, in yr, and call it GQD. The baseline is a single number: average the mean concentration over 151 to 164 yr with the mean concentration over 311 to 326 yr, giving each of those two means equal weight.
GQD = 282.5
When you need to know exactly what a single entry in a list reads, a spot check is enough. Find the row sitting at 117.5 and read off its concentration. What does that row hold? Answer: 106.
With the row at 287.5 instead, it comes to 70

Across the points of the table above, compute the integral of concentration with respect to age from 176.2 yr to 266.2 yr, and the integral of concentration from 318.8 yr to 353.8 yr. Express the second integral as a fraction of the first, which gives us 0.4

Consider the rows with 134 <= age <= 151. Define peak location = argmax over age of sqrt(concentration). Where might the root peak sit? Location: 135.0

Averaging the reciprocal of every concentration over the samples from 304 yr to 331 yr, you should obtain 0.0147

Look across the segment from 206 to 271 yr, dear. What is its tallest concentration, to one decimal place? 72.1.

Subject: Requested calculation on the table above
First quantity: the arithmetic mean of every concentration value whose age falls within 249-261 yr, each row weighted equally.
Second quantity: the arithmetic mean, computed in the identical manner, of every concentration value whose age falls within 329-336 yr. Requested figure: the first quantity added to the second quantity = 134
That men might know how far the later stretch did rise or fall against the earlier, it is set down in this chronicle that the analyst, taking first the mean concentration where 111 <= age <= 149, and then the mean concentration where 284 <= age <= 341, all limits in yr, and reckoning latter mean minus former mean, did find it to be -23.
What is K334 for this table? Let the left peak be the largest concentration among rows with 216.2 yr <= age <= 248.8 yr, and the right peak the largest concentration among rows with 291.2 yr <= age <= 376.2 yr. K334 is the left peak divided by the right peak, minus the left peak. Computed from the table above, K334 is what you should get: -71.1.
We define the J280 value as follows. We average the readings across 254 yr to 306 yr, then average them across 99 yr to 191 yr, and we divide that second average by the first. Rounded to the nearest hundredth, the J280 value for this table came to 1.25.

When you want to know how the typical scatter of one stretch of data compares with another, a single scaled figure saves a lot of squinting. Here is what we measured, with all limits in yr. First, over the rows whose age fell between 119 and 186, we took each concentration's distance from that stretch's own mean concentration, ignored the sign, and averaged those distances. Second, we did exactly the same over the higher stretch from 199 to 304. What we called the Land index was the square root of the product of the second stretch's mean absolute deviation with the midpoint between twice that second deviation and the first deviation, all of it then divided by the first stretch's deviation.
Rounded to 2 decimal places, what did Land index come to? 0.62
